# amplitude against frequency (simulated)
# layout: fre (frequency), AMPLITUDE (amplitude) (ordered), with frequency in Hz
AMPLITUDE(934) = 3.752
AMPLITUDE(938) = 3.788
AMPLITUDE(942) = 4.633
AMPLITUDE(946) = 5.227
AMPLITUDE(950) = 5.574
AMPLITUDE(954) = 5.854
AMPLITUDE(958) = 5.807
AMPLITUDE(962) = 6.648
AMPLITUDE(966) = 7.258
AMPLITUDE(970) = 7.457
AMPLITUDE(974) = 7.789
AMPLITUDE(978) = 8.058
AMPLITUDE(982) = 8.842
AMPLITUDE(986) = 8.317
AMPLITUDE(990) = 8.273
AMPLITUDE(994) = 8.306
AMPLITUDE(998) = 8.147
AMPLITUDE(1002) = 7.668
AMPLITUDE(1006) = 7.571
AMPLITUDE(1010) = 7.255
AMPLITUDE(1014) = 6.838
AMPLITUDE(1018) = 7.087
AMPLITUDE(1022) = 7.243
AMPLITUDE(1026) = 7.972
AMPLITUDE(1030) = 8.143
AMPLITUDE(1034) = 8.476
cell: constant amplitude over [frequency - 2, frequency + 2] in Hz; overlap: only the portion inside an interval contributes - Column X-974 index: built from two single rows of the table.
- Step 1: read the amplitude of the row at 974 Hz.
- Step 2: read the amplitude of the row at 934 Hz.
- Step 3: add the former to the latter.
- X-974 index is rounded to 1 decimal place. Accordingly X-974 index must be 11.5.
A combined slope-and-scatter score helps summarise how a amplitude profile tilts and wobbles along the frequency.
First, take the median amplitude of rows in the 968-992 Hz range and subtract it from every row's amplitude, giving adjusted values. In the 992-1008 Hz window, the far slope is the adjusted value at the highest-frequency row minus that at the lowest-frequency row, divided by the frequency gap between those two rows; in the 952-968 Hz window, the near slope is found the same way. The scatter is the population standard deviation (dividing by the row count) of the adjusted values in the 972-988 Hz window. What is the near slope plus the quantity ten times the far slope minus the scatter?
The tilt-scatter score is -0.88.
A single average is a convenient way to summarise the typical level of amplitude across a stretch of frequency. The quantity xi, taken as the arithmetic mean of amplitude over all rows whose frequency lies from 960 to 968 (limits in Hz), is 7.0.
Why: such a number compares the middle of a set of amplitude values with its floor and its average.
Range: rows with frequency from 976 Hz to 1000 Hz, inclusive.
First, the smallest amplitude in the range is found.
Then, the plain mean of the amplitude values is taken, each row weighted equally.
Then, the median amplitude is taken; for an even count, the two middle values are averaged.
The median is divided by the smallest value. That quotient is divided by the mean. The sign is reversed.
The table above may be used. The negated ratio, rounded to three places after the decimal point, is -0.124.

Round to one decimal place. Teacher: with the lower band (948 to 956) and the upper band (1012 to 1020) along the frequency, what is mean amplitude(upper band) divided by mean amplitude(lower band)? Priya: 1.2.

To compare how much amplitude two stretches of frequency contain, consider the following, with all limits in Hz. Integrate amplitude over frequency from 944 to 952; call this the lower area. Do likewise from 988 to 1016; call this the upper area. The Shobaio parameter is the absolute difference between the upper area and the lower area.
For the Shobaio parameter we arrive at 173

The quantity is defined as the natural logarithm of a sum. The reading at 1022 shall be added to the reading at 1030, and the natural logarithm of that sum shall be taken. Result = 2.73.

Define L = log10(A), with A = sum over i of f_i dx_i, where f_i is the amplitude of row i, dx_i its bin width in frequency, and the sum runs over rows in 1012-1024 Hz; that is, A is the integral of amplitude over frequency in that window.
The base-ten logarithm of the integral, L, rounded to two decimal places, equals 1.93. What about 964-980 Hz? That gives 2.09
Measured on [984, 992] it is 1.82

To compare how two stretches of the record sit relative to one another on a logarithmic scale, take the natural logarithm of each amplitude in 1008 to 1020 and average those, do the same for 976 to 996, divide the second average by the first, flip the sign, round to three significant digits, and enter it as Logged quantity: -1.09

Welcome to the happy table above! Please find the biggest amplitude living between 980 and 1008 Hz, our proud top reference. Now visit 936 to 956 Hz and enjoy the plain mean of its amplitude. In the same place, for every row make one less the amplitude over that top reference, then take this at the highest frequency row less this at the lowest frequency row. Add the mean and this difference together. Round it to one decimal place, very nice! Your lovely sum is 4.8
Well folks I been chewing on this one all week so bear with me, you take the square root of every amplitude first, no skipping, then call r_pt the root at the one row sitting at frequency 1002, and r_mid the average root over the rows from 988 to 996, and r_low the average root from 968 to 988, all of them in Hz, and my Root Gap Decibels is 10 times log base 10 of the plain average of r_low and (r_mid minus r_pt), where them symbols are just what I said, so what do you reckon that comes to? 1.7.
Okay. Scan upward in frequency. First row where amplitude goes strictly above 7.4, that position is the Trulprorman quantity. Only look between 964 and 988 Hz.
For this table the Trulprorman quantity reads 970 Hz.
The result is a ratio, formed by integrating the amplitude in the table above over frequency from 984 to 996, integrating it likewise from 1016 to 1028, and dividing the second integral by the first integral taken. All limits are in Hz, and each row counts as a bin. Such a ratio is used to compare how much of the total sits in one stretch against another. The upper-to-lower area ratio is 0.90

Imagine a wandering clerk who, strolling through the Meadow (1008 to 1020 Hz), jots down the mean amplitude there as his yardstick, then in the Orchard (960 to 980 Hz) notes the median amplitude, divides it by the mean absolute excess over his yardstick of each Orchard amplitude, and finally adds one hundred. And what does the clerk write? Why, 114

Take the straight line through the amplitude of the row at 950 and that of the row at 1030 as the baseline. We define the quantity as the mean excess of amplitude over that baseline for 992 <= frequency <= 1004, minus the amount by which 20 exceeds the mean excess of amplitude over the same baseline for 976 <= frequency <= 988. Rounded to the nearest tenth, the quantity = -17.3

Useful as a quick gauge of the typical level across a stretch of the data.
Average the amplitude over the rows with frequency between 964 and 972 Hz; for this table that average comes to 7.4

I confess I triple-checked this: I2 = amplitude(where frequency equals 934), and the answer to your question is 3.752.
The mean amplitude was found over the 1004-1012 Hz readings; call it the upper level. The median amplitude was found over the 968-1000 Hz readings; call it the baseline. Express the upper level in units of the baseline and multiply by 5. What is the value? 4.5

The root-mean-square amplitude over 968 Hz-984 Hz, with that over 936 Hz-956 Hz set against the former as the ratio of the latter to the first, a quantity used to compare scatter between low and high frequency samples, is 0.63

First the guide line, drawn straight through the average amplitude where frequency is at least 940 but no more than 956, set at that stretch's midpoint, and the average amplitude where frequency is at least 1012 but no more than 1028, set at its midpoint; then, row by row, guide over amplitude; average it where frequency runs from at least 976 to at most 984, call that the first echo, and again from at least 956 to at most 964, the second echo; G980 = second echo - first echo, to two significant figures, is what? 0.18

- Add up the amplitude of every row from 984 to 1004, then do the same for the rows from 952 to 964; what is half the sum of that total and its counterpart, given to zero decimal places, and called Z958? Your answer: 30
